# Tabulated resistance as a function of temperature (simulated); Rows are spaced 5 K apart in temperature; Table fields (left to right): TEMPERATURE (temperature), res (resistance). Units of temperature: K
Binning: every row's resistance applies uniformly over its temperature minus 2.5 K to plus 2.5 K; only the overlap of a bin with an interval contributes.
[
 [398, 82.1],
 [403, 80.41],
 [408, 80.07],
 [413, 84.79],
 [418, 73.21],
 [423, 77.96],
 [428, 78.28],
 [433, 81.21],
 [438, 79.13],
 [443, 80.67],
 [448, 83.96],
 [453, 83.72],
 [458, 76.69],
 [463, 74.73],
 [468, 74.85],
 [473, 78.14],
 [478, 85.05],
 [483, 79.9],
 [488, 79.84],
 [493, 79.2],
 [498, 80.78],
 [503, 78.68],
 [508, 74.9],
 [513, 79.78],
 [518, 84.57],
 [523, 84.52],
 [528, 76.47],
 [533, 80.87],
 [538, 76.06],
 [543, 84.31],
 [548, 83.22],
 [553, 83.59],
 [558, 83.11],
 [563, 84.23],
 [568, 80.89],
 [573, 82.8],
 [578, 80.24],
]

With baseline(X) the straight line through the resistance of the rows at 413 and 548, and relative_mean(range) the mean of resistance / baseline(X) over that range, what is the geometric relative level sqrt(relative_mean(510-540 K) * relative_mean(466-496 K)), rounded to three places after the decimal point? 0.955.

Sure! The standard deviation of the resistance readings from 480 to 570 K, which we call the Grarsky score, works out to 3.0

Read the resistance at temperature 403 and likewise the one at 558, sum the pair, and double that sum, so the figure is 327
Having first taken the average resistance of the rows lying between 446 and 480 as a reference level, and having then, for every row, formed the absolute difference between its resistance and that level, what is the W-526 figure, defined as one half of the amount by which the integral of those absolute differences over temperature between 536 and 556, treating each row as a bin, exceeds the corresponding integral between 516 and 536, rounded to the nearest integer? 4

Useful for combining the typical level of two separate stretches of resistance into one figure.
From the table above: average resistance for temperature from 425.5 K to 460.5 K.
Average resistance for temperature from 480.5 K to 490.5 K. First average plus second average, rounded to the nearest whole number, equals 160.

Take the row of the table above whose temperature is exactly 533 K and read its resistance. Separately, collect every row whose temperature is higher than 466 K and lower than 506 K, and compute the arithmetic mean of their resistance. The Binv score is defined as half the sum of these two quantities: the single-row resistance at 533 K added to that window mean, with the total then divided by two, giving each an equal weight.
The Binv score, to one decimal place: 80.2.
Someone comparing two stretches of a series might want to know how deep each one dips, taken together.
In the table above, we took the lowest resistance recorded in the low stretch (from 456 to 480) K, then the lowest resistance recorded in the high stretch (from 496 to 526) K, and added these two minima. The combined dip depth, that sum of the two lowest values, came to 150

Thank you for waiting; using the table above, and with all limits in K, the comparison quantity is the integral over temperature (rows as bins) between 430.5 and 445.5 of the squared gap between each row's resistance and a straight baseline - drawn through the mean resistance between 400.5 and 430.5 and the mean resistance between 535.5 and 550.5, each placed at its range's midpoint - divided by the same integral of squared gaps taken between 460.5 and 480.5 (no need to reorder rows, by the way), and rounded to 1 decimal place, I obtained 0.1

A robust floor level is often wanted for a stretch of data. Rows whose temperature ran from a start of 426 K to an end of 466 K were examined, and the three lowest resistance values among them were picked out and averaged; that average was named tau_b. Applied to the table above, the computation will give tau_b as 76.6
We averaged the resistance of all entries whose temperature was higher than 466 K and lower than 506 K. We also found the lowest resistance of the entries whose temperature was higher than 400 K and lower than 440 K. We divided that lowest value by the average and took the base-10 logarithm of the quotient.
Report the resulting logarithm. -0.0361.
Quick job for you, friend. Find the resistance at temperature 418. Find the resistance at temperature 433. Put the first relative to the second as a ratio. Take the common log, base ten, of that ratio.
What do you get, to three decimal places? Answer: -0.045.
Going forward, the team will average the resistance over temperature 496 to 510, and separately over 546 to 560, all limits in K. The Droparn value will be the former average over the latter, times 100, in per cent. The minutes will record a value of 94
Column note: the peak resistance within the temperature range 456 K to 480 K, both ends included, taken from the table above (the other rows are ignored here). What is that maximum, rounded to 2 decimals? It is 85.05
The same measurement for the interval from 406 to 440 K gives 84.79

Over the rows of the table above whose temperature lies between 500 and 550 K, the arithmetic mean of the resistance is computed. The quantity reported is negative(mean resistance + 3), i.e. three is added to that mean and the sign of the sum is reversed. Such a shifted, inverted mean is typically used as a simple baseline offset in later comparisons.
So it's -83.3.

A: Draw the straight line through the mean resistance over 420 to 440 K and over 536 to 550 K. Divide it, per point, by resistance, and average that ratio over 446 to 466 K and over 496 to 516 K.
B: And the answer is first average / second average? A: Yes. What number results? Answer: 0.98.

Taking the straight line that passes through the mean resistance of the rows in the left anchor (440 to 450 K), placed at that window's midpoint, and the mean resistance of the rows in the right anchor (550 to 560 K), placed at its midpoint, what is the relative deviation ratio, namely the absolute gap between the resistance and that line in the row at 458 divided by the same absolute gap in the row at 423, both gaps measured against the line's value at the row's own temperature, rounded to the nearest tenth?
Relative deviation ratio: 1.4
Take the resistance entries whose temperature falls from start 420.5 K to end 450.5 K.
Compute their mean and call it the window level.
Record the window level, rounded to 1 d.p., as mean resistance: 80.2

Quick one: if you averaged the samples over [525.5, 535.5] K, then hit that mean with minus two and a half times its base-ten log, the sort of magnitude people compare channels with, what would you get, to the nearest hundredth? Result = -4.74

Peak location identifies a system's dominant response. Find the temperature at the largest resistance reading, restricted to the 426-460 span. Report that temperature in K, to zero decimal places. 448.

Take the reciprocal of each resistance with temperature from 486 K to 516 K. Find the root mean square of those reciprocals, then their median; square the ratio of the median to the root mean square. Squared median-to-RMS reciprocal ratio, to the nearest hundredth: 0.98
